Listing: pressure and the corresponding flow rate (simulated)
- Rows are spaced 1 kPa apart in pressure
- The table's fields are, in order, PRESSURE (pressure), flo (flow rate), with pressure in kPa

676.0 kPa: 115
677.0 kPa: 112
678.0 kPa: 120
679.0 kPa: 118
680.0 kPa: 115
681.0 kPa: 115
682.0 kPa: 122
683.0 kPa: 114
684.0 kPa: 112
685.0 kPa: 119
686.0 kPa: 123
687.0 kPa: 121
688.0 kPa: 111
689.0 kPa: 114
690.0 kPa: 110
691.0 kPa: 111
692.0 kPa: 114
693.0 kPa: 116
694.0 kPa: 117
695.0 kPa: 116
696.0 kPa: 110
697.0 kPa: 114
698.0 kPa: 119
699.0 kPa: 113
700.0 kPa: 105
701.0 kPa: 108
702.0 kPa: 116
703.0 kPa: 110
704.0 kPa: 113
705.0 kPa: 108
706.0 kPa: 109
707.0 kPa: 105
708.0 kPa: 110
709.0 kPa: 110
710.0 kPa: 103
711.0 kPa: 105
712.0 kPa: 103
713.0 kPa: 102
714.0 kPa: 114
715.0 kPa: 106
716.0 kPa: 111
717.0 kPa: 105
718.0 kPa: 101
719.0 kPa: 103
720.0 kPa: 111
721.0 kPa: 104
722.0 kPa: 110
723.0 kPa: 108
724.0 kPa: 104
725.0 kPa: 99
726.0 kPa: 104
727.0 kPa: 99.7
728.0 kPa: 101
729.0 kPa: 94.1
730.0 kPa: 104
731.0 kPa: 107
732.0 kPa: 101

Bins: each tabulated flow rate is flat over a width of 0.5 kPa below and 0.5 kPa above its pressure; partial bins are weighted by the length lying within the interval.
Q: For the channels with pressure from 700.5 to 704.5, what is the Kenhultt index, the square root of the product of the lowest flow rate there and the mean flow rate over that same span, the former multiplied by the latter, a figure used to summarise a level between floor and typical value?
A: 110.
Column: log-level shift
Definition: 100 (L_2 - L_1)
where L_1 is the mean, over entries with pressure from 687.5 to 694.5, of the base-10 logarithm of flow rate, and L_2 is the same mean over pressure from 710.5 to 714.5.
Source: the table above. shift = -2.9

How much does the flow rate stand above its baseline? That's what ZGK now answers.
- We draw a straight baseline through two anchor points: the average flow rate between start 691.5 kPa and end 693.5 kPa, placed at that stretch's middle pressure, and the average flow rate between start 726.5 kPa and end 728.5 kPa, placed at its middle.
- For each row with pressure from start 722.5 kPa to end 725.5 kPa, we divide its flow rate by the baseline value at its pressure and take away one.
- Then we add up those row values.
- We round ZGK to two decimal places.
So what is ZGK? 0.05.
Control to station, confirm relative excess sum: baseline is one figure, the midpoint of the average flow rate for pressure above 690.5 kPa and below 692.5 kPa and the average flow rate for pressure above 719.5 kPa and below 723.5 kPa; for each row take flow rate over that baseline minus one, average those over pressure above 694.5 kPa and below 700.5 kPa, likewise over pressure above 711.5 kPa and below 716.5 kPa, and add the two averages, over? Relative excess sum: -0.01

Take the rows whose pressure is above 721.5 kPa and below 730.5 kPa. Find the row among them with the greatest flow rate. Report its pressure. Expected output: 722.0 kPa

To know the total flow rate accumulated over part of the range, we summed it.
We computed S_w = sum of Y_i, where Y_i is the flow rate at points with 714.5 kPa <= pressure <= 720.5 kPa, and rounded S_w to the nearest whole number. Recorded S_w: 637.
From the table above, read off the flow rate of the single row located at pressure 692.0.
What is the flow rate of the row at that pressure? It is 114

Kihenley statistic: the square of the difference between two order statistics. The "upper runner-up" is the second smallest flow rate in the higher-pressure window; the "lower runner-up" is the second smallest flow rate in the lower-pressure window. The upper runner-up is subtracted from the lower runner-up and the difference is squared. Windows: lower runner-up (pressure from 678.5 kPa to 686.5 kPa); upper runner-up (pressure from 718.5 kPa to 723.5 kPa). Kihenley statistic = 100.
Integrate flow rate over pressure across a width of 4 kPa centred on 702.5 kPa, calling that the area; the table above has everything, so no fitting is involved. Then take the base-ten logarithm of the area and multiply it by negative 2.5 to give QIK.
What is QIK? -6.63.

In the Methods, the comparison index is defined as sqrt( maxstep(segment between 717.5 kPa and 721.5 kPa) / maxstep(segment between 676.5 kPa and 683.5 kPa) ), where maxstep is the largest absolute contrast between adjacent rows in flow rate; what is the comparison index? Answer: 1.00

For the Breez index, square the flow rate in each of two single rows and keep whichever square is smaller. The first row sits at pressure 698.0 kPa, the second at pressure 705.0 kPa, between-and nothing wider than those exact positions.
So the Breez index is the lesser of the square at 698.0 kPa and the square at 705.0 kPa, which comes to 11664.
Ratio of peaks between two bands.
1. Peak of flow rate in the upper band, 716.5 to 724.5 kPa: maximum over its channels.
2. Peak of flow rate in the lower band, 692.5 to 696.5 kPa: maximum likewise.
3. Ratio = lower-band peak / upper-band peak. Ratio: 1.05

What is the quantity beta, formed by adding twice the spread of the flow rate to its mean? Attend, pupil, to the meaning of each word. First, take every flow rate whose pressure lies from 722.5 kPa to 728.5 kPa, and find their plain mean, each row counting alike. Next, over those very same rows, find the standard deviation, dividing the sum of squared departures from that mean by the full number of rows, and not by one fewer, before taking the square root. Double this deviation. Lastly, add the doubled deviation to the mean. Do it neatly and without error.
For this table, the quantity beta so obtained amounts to 109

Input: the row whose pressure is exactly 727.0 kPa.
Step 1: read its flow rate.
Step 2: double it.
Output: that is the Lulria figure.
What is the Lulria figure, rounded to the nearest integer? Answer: 199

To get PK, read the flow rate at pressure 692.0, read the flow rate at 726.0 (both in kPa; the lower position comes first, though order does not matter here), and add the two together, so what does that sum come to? 218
